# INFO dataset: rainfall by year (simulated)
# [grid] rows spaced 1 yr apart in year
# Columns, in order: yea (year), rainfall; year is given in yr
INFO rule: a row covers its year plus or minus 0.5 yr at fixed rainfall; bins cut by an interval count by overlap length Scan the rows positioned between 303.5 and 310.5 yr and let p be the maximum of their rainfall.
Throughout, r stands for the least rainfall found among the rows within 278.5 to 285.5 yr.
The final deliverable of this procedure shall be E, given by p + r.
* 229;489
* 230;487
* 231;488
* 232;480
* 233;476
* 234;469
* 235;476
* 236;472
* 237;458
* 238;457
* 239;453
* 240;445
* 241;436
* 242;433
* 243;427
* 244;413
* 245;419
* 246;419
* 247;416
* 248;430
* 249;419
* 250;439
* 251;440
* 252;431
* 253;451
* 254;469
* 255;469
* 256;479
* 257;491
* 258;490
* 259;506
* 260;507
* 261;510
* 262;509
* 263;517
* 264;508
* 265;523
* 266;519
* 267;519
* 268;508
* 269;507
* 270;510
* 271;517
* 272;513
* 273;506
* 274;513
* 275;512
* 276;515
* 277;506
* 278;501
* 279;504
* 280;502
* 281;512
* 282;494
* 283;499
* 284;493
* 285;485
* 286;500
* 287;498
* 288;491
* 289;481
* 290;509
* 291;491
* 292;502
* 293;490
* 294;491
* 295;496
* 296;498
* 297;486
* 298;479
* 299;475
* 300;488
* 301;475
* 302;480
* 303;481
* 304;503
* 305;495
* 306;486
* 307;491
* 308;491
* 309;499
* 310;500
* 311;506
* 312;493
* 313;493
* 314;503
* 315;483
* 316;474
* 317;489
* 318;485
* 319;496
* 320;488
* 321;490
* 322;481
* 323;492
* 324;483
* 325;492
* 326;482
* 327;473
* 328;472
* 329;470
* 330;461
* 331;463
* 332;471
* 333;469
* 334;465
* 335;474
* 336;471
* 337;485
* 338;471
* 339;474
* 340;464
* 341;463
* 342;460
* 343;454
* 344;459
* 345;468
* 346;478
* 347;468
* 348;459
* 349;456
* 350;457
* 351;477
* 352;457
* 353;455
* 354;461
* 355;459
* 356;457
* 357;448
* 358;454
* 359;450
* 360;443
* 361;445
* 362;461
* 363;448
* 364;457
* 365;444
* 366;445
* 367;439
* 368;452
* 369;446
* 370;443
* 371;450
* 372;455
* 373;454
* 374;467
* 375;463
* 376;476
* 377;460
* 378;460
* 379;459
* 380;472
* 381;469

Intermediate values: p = 503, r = 485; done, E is 988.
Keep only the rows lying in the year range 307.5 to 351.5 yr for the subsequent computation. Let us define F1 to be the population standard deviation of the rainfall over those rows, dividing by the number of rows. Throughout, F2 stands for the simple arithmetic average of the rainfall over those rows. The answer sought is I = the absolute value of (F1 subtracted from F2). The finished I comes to 463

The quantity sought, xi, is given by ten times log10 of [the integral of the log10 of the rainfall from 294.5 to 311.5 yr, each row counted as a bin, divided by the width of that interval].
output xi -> 4.30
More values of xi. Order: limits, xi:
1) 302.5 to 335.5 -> 4.29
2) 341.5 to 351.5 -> 4.26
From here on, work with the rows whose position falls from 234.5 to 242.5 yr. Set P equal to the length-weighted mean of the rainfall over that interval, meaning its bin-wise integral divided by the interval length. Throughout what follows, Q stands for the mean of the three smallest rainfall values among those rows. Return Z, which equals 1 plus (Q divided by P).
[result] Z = 1.97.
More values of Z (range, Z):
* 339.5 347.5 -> 1.99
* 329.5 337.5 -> 1.99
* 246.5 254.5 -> 1.97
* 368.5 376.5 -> 1.98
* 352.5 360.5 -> 1.99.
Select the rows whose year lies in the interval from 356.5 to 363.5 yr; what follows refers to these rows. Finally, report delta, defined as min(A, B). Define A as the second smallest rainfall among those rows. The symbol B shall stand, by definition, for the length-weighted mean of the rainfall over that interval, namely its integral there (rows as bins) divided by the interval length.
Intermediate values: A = 445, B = 450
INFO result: 445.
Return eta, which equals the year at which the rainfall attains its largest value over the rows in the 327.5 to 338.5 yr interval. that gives 337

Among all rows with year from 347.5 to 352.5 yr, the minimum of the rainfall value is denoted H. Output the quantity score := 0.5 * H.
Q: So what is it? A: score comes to 228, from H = 456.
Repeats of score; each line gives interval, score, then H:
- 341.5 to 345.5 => 227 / 454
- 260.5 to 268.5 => 254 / 508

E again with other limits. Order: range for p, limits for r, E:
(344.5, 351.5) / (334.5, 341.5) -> 941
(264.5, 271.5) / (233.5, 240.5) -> 968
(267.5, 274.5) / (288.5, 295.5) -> 998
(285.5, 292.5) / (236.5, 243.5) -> 936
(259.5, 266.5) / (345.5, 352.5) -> 979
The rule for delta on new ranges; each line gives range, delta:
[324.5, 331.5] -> 463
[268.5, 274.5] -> 507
